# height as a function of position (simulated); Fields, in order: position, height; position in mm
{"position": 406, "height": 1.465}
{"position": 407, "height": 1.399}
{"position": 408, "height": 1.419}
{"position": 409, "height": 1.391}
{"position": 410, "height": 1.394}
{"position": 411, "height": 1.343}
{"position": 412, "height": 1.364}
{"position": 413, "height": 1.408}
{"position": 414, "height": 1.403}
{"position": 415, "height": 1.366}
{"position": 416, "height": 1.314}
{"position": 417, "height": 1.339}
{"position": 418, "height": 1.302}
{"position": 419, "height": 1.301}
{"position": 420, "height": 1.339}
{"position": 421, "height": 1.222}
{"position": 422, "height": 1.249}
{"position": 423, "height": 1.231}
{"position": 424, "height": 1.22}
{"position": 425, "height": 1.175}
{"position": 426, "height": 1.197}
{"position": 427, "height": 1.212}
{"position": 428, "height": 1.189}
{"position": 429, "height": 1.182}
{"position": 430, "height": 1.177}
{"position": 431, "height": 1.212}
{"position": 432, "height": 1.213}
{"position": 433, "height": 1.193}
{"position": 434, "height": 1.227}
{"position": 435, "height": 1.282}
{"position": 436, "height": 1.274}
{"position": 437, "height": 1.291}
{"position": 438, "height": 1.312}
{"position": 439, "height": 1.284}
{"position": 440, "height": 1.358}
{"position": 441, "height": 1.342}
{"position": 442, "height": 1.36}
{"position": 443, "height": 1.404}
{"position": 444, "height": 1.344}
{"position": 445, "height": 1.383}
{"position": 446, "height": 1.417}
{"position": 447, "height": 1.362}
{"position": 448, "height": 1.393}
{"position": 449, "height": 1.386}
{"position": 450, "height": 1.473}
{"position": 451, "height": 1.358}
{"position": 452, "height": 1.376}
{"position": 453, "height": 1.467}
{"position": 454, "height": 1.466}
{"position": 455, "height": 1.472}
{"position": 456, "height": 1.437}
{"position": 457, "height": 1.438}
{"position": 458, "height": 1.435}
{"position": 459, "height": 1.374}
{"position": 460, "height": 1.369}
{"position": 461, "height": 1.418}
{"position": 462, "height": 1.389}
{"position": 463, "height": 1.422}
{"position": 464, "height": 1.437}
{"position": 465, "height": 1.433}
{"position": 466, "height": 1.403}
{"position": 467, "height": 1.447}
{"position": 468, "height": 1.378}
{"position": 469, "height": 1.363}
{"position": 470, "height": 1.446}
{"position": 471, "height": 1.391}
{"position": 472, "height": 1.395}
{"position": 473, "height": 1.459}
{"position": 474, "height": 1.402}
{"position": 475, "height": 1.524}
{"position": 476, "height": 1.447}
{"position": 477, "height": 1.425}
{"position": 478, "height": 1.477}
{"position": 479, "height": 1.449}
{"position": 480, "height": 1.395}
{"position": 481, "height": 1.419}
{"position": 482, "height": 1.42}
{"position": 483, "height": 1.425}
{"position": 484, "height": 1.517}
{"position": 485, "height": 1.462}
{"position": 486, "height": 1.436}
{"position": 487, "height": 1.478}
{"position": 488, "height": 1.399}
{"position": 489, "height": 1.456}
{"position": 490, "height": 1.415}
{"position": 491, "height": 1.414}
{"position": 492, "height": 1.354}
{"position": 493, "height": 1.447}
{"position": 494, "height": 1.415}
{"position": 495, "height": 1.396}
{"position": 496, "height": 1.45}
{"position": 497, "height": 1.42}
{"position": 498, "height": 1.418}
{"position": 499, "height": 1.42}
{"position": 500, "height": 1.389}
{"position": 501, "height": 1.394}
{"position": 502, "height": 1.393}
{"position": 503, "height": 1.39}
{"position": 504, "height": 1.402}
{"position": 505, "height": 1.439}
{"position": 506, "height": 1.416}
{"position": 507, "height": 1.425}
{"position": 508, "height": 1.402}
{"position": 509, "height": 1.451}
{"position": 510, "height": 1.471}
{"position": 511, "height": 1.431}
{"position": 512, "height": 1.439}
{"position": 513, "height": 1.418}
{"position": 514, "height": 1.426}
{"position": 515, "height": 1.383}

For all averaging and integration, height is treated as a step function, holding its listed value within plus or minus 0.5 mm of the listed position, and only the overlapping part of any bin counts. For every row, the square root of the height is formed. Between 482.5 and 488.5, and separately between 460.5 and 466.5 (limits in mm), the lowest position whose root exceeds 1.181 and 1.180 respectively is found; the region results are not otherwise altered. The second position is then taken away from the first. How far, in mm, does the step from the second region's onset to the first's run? 22 mm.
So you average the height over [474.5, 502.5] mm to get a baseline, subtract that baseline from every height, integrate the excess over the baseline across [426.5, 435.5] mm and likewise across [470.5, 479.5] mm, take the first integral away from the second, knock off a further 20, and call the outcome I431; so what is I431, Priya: -17.9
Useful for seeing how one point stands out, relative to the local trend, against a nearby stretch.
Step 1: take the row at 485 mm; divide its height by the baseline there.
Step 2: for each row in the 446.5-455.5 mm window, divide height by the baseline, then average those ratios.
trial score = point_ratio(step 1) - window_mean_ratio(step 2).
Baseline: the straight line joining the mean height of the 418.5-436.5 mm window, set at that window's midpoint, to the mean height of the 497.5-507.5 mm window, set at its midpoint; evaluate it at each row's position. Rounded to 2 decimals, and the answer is -0.03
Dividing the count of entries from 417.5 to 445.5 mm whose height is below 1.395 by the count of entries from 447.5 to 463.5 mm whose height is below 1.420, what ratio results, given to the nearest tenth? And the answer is 3.4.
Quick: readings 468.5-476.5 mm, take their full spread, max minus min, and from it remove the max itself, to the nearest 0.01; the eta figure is -1.36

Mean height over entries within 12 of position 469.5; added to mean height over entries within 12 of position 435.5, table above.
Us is 2.70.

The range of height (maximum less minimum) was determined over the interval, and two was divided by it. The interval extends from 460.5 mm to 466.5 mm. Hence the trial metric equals 42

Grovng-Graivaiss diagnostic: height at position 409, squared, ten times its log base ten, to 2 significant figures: 2.9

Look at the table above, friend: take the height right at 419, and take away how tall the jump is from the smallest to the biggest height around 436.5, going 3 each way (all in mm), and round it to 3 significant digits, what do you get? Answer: 1.22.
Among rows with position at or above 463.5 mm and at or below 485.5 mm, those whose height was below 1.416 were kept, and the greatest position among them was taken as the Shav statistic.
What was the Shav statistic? 480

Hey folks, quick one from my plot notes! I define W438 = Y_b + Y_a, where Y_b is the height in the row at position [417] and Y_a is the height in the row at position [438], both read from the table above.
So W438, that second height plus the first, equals 2.65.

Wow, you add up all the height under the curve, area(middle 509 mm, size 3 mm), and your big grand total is 4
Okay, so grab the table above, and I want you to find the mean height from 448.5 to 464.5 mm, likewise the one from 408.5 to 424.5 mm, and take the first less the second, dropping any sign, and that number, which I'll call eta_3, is 0.10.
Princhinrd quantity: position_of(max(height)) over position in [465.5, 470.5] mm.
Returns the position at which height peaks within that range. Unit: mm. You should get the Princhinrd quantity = 467 mm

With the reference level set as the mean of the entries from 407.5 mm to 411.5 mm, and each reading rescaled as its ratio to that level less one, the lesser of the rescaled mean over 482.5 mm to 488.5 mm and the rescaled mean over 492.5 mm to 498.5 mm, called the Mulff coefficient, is 0.027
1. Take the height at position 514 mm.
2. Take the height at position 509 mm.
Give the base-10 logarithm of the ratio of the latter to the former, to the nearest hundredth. 0.01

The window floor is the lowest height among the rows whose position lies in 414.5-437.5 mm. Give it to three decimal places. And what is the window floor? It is 1.175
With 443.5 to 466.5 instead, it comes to 1.344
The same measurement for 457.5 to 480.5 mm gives 1.363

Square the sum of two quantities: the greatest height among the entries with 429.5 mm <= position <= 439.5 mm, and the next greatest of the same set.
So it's 6.78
